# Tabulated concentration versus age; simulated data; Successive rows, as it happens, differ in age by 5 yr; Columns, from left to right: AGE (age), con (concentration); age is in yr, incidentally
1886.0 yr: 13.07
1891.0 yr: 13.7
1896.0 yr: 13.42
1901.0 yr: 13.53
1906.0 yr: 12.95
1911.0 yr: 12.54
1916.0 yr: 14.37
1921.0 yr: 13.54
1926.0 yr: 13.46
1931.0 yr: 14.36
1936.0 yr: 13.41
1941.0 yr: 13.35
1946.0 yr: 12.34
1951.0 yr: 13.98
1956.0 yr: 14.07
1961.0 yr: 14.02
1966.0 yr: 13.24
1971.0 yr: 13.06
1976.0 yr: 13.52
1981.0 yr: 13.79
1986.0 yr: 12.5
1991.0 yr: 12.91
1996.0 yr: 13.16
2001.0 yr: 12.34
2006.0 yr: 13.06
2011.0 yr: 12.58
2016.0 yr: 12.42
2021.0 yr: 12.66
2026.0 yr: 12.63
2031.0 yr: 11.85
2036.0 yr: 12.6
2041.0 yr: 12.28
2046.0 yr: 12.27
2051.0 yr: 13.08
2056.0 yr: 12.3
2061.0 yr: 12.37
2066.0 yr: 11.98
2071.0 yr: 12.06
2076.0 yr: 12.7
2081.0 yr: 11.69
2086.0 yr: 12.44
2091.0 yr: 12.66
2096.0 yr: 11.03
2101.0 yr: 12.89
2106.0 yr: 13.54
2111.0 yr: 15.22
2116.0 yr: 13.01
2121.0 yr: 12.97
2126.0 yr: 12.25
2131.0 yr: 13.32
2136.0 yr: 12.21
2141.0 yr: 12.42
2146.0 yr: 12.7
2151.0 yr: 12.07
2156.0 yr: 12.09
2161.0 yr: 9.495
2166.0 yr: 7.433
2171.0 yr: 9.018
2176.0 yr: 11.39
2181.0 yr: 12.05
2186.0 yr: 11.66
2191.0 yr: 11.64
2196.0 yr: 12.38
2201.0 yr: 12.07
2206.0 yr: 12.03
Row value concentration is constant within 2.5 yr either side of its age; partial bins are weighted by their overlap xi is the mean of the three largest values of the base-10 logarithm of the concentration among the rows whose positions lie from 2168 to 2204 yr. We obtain 1.09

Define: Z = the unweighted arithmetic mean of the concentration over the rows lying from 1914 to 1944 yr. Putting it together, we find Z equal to 13.7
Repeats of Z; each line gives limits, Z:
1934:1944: 13.4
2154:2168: 9.7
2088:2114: 13.1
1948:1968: 13.8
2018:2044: 12.4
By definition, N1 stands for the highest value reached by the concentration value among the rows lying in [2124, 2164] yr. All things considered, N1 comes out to 13.32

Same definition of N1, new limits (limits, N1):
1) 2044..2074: 13.08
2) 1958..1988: 14.02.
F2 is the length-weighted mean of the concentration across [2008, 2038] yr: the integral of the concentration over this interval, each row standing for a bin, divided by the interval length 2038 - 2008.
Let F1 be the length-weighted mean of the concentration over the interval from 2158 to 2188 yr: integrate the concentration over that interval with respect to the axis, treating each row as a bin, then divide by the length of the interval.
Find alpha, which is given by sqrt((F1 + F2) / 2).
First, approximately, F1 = 10.2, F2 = 12.5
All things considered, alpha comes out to 3.36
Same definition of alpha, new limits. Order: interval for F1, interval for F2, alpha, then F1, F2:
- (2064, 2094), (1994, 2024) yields 3.53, 12.2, 12.7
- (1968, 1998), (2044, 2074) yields 3.57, 13.2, 12.4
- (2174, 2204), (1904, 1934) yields 3.57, 11.9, 13.5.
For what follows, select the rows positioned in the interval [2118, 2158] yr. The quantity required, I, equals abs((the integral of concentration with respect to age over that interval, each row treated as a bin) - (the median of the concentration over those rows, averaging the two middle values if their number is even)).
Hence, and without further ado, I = 488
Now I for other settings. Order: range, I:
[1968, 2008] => 509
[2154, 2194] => 413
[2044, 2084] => 480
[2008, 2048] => 484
